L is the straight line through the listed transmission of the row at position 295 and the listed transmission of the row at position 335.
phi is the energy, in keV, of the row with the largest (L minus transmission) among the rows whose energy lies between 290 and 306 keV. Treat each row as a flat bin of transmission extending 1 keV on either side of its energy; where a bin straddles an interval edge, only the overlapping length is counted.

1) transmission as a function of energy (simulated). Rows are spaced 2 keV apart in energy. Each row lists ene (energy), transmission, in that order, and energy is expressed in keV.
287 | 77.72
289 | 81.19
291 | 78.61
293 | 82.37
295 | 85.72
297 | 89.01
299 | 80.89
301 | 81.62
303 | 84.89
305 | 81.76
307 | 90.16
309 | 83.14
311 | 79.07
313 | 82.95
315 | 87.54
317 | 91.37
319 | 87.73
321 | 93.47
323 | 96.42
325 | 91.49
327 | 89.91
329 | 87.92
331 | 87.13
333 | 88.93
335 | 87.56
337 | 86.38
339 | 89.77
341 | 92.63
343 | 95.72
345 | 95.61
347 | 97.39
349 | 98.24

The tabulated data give 291 keV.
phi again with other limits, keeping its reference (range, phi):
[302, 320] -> 311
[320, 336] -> 331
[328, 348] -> 337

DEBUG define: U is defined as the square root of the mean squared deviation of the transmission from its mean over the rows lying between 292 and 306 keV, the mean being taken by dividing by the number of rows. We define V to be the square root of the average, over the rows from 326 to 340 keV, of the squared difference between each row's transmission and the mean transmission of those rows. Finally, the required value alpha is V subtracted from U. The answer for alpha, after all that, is 1.5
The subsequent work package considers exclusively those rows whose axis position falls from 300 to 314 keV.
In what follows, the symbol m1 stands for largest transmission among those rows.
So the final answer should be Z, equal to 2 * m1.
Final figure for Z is 180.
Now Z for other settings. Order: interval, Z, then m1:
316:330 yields 193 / 96.42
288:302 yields 178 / 89.01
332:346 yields 191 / 95.72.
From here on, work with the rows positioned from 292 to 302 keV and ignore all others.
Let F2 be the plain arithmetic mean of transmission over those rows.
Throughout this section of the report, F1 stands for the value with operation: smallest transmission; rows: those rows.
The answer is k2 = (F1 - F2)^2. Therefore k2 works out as 9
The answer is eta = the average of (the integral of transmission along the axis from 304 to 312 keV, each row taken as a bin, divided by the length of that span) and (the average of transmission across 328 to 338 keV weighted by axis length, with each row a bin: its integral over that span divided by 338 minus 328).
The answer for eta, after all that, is 85.6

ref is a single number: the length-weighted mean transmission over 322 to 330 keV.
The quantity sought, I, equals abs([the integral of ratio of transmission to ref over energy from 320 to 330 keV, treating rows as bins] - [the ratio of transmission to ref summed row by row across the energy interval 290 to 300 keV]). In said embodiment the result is 5.5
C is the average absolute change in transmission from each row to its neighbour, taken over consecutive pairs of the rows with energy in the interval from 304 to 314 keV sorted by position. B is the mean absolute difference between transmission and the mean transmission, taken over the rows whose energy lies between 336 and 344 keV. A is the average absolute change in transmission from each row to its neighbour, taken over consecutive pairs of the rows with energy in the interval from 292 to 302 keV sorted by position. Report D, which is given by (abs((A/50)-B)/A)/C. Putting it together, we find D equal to 0.13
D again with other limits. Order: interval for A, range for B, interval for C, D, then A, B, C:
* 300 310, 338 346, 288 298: 0.12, 5.5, 2.23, 3.2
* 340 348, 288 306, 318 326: 0.32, 1.7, 2.43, 4.5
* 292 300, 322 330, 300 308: 0.10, 4.9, 2.52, 4.9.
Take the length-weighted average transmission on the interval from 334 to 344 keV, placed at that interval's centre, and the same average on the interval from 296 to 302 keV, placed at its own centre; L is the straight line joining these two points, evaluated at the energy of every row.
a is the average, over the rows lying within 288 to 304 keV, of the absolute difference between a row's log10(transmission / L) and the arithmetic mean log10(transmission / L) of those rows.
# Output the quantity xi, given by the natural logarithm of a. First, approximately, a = 0.0121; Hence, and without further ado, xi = -4.41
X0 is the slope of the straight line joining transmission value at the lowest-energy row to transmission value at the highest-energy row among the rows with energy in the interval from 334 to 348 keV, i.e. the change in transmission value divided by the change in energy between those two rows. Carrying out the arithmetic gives 0.8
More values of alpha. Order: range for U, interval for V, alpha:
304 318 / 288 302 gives 1.0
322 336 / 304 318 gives -1.3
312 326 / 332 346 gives 0.6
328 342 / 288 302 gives -1.3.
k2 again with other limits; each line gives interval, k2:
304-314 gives 19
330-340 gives 2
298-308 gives 9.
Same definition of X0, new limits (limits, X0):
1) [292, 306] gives -0.1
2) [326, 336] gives -0.3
